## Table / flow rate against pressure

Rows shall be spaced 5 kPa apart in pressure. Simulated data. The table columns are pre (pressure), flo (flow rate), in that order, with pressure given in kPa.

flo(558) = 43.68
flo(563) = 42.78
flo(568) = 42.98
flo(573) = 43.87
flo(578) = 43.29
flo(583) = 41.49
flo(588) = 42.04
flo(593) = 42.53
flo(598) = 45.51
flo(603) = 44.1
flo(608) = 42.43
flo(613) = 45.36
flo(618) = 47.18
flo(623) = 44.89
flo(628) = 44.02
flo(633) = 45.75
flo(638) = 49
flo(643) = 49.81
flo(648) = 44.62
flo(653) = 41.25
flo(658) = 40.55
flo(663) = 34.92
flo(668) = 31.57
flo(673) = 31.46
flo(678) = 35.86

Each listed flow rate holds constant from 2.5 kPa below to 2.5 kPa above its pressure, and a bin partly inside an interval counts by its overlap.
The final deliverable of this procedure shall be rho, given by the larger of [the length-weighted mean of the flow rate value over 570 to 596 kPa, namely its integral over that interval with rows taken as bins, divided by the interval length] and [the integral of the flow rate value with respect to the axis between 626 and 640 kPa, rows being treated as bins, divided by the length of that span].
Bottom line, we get 46.2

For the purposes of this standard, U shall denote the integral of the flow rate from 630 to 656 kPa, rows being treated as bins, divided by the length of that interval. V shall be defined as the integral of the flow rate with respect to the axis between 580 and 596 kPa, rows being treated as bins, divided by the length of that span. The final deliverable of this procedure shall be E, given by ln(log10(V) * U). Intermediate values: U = 45.9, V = 42.2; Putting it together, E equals 4.31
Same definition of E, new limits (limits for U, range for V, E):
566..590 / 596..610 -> 4.25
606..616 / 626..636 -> 4.29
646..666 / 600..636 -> 4.19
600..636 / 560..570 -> 4.29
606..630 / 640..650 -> 4.32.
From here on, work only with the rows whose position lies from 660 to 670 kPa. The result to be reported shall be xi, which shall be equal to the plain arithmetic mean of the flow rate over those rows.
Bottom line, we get 33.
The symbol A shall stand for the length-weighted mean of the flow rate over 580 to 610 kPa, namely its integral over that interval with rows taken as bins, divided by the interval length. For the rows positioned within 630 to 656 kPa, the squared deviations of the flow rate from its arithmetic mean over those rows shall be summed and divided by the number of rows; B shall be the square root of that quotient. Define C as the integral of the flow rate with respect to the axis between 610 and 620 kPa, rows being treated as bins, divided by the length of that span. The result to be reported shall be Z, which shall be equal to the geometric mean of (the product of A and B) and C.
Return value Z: 78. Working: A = 43.0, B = 3.1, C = 46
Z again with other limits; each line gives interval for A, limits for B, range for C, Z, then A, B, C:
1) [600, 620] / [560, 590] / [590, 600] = 39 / 44.7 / 0.8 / 44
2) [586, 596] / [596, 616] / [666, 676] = 41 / 42.5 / 1.2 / 32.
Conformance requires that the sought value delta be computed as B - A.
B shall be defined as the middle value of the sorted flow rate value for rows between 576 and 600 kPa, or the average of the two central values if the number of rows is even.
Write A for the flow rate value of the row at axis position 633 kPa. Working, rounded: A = 45.75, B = 43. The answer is -3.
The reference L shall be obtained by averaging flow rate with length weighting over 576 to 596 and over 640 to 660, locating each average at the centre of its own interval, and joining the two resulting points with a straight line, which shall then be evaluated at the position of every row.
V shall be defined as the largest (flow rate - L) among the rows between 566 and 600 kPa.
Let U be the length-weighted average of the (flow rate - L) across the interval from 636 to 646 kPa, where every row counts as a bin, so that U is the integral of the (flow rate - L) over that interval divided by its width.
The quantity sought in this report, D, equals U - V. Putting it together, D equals 2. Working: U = 5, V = 2.8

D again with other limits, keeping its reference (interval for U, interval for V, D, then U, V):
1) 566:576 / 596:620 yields -2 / 1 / 3.8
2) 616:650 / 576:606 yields 0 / 3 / 2.8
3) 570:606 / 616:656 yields -5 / 1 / 5.7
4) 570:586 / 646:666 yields 0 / 1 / 0.4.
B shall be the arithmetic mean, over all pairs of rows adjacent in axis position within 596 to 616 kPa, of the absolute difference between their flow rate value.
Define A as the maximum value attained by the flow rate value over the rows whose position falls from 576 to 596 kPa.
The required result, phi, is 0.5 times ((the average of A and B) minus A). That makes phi -10.3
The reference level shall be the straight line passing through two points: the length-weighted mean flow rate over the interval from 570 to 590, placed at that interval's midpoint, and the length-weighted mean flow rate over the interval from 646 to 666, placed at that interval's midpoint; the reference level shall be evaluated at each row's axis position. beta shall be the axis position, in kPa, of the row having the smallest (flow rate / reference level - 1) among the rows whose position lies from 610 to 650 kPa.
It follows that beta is 628 kPa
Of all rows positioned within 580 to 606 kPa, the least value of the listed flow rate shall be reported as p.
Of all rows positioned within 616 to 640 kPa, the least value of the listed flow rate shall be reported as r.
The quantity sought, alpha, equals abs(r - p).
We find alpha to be 2.5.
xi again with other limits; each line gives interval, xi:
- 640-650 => 47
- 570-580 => 44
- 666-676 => 32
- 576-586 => 42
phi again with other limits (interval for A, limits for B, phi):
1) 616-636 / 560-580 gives -11.7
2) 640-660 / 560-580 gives -12.3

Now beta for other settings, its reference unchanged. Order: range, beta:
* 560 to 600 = 583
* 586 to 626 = 588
